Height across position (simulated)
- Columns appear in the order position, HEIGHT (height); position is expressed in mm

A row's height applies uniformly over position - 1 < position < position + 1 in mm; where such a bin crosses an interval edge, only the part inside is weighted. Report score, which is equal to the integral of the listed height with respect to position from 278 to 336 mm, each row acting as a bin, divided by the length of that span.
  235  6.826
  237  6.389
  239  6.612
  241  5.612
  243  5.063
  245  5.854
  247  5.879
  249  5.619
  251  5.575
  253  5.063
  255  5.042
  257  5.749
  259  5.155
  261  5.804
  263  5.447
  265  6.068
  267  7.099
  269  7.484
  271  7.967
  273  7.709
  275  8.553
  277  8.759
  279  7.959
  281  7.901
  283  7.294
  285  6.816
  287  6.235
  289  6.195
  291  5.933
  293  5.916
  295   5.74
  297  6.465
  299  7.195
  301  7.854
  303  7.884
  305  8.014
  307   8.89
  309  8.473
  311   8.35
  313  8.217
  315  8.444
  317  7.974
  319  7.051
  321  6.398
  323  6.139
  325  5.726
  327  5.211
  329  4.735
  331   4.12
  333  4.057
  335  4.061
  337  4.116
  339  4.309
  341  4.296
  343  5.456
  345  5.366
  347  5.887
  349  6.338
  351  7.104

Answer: 6.7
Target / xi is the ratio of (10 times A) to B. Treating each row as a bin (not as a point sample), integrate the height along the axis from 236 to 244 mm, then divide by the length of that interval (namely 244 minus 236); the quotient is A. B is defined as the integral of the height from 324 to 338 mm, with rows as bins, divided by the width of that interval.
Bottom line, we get 12.9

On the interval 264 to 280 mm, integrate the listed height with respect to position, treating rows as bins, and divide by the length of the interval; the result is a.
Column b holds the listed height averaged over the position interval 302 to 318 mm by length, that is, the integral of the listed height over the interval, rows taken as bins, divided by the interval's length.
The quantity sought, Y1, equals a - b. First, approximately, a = 7.7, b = 8.3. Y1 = -0.6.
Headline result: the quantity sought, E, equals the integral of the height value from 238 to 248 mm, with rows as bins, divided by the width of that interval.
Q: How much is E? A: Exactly 5.8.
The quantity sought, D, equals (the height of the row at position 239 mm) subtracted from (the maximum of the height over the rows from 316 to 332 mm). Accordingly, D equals 1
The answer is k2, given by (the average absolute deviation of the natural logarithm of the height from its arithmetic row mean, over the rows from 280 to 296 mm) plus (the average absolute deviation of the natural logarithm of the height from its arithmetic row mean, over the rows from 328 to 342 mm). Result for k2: 0.13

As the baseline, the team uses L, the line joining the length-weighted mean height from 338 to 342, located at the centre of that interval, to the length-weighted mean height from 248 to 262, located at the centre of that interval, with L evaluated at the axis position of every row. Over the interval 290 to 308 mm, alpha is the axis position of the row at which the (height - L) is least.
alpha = 295 mm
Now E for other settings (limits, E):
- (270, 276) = 8.1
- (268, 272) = 7.7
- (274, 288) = 7.6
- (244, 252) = 5.7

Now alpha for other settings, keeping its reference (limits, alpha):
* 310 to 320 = 319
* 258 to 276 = 259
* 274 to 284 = 283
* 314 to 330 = 329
